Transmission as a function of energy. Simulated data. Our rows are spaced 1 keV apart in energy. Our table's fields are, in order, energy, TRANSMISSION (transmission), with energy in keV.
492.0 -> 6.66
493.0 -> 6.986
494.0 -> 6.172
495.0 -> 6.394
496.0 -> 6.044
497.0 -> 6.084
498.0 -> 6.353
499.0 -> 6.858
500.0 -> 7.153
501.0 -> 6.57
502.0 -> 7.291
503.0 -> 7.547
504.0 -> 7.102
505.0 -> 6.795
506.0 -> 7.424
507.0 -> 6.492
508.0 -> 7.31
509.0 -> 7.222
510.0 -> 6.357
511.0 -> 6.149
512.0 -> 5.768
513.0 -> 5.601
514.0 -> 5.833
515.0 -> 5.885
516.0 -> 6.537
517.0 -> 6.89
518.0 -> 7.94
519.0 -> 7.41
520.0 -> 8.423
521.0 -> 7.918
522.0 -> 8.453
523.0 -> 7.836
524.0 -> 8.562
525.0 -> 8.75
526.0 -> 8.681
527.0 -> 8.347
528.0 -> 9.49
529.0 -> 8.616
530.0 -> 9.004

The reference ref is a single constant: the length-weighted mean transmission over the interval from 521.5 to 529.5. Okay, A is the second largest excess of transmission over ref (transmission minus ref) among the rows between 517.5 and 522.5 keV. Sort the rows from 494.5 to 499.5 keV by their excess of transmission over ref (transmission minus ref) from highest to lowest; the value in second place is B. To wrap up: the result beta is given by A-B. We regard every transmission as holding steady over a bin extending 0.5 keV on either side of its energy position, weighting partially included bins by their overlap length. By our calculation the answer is 2.0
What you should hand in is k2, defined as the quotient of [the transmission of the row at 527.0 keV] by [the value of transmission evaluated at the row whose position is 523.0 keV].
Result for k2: 1.07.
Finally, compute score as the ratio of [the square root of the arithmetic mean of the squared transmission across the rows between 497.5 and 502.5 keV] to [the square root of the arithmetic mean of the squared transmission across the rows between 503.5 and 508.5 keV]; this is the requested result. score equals 0.97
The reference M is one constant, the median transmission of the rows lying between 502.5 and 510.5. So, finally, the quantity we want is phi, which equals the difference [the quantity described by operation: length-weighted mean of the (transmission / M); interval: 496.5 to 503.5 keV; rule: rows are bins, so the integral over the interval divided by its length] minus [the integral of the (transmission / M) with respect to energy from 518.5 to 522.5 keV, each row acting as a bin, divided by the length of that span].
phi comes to -0.17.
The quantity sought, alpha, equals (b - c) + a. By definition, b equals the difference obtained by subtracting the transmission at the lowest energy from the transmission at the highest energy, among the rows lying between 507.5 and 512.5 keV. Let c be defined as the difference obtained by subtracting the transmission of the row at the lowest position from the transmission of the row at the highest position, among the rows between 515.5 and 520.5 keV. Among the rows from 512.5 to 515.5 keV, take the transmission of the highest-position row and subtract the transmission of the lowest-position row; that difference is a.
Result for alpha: -3.1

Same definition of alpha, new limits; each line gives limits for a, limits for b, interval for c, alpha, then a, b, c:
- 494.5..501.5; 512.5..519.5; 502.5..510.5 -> 3.2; 0.2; 1.8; -1.2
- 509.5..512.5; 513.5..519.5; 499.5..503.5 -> 0.6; -0.6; 1.6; 0.4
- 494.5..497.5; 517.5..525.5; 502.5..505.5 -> 1.3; -0.3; 0.8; -0.8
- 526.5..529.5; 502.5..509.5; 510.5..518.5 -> -1.8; 0.3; -0.3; 1.8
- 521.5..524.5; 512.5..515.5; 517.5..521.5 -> 0.4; 0.1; 0.3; 0.0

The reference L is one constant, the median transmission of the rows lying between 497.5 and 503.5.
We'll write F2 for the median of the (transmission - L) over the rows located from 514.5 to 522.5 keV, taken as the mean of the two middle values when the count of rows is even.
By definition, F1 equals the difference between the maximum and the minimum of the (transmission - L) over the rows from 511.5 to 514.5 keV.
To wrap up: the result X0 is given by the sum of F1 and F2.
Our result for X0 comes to 0.9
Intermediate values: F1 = 0.2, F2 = 0.7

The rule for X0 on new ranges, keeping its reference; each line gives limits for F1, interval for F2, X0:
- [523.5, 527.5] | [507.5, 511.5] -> 0.2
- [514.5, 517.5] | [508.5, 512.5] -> 0.3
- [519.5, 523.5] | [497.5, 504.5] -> 0.7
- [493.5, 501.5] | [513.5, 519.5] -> 0.8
